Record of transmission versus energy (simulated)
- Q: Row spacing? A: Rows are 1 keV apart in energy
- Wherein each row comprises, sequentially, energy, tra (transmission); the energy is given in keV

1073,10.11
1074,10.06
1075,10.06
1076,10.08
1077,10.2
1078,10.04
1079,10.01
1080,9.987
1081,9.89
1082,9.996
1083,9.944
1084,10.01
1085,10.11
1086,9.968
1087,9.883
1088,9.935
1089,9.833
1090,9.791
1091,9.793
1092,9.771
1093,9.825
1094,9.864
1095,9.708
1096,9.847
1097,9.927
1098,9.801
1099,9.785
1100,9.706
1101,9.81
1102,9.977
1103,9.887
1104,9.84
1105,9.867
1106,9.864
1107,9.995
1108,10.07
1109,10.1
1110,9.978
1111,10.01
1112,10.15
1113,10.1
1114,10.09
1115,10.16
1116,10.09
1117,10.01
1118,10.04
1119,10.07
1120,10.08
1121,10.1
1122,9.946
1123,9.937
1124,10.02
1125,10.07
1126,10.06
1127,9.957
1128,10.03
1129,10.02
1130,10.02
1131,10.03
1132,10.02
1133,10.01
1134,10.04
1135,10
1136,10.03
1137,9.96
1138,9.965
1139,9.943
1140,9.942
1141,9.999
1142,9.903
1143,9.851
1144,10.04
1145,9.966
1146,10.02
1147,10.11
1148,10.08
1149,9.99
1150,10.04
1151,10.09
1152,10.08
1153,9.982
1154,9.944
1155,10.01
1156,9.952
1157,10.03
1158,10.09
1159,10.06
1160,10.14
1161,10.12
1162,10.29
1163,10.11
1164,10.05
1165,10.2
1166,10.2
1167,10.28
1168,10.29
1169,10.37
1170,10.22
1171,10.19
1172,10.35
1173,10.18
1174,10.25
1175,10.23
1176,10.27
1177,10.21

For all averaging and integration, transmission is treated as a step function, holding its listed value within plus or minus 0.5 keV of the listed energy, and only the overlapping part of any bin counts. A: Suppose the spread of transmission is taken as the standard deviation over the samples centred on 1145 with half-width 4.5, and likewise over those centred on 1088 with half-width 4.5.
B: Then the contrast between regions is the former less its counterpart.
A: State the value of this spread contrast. -0.03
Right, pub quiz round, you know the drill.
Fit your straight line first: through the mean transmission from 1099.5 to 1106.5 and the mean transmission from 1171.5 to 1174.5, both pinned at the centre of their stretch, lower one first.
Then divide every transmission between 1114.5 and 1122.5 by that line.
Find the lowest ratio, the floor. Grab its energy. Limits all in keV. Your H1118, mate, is 1122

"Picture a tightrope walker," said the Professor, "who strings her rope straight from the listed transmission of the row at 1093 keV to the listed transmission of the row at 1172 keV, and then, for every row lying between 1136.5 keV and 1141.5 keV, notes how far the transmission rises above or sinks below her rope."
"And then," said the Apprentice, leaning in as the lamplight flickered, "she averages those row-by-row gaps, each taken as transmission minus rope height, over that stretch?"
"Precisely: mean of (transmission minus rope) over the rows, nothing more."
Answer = -0.169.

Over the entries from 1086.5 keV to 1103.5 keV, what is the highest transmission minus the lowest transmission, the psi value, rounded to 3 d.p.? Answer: 0.271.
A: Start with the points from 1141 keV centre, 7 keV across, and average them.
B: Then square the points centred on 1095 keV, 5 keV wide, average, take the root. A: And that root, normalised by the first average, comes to 0.988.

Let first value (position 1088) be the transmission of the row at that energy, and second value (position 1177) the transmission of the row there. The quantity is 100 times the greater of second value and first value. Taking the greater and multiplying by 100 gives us 1021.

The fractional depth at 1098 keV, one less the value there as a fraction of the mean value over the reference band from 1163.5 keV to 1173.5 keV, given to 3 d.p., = 0.042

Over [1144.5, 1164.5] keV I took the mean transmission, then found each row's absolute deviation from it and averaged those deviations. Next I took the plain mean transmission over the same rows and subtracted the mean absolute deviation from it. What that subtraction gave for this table 10.00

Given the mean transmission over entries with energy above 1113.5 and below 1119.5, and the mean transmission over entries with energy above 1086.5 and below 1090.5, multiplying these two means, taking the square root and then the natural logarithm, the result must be 2.299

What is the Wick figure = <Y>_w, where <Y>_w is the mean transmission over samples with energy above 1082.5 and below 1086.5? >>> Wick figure 10.0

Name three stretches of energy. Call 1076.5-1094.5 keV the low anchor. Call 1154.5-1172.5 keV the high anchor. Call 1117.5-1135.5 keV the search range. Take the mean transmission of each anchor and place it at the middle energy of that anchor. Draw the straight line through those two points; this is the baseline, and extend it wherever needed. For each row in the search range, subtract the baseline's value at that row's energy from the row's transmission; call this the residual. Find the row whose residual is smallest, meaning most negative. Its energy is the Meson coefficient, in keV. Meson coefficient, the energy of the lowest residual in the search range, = 1123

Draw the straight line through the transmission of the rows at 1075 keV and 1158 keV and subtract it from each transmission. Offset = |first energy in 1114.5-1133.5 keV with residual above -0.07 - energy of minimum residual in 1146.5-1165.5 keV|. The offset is 39 keV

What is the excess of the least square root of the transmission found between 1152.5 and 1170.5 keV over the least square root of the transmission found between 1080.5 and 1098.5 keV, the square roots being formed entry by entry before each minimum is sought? 0.038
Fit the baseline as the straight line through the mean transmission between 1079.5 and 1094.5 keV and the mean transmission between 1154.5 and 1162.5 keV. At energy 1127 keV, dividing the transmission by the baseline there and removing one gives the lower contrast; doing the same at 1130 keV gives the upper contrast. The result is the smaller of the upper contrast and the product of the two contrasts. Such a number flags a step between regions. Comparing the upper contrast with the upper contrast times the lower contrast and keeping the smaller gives 0.000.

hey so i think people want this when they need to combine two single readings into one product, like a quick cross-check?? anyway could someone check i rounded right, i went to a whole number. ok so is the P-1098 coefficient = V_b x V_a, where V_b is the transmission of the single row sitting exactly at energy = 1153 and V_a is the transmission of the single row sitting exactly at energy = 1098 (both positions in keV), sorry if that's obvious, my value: 98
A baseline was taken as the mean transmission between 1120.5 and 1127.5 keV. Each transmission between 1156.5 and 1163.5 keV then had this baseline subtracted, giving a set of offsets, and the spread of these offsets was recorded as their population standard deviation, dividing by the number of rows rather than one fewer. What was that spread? 0.077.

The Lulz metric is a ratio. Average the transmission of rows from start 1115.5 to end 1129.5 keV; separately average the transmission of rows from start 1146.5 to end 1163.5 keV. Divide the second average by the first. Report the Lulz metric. 1.00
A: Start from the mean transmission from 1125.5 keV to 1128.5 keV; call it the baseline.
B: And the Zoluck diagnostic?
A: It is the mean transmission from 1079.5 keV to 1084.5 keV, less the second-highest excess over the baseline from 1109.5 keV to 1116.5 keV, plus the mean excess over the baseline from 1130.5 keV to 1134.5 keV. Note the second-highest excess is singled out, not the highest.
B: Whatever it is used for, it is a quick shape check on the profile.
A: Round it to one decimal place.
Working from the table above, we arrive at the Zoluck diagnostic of 9.8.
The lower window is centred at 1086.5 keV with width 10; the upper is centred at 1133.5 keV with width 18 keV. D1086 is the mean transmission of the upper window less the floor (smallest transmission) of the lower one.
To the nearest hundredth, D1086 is 0.21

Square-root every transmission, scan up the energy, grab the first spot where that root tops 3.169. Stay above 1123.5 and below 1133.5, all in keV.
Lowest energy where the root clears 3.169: 1125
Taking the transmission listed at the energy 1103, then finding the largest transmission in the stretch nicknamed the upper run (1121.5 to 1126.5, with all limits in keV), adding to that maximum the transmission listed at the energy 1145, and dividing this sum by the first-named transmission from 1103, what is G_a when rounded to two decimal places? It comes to 2.03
